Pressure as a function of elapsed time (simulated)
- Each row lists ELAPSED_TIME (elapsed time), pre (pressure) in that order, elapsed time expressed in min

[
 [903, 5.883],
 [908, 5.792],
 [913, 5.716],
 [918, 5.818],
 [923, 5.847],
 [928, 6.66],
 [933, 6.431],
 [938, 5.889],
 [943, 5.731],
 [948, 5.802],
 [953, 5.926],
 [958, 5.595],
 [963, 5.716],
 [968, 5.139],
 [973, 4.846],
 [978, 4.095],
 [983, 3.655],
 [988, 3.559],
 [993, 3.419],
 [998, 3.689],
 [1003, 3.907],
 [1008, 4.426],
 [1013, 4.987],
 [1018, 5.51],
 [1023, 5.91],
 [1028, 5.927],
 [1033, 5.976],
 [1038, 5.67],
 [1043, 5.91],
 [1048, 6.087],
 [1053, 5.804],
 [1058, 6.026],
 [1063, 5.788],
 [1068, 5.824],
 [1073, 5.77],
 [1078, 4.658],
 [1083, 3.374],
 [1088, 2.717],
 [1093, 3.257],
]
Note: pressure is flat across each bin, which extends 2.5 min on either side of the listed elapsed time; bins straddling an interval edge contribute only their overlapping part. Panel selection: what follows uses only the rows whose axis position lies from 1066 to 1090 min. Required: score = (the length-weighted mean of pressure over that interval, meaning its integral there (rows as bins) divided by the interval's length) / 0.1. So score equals 45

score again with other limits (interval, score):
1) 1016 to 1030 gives 58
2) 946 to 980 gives 53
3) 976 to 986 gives 38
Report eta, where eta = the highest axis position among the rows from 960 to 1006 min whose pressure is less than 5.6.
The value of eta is 1003 min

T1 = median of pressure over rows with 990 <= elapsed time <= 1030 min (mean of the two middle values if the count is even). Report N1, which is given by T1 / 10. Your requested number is 0.47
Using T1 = 4.7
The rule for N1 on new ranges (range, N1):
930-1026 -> 0.51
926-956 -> 0.59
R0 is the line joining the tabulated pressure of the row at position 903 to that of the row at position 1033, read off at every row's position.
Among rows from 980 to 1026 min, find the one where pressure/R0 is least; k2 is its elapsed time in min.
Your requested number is 993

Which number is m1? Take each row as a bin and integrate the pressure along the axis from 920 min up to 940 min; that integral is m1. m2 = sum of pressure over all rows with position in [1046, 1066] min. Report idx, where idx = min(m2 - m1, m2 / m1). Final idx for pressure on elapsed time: -100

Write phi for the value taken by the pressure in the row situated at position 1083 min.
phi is 3.374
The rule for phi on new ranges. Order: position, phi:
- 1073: 5.77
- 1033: 5.976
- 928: 6.66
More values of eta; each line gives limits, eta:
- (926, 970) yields 968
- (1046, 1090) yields 1088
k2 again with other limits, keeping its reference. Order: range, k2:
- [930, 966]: 958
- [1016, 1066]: 1018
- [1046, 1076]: 1073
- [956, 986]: 983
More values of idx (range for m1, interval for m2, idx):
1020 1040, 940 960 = -94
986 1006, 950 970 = -51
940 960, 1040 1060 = -92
